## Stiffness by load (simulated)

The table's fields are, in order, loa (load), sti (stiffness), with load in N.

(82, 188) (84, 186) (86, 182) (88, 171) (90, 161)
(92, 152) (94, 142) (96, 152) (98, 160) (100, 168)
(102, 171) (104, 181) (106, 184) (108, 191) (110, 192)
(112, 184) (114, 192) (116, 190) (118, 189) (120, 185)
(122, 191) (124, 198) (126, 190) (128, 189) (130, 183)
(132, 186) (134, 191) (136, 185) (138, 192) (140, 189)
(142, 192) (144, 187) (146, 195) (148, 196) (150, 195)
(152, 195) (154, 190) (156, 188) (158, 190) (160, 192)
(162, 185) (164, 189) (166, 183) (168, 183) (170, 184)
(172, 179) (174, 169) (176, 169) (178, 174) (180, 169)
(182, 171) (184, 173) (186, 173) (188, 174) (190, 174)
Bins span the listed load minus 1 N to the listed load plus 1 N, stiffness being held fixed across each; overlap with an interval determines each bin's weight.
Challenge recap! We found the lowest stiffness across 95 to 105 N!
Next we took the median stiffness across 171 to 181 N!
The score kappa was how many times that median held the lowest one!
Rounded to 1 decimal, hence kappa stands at 1.1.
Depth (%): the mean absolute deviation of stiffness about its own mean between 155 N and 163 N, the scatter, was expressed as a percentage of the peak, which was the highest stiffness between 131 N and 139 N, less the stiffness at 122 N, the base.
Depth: 225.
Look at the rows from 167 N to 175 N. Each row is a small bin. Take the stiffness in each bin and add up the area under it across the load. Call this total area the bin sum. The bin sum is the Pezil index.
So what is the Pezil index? 1430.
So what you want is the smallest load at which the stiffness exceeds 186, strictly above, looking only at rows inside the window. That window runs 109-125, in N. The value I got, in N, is 110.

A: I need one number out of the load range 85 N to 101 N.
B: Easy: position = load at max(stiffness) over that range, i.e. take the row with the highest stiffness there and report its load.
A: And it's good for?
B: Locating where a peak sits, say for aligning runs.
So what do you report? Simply 86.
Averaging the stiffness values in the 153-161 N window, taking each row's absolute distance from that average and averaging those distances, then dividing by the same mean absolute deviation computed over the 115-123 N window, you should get 0.53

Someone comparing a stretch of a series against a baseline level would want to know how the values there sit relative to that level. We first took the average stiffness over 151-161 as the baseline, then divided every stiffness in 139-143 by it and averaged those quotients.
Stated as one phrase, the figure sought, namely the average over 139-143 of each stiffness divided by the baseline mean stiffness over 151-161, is 0.997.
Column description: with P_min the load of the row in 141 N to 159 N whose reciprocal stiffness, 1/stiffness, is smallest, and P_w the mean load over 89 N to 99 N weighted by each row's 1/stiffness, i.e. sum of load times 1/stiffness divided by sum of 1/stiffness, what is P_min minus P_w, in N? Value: 54.0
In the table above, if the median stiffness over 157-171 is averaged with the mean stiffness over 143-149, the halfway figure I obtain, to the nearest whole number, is 189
